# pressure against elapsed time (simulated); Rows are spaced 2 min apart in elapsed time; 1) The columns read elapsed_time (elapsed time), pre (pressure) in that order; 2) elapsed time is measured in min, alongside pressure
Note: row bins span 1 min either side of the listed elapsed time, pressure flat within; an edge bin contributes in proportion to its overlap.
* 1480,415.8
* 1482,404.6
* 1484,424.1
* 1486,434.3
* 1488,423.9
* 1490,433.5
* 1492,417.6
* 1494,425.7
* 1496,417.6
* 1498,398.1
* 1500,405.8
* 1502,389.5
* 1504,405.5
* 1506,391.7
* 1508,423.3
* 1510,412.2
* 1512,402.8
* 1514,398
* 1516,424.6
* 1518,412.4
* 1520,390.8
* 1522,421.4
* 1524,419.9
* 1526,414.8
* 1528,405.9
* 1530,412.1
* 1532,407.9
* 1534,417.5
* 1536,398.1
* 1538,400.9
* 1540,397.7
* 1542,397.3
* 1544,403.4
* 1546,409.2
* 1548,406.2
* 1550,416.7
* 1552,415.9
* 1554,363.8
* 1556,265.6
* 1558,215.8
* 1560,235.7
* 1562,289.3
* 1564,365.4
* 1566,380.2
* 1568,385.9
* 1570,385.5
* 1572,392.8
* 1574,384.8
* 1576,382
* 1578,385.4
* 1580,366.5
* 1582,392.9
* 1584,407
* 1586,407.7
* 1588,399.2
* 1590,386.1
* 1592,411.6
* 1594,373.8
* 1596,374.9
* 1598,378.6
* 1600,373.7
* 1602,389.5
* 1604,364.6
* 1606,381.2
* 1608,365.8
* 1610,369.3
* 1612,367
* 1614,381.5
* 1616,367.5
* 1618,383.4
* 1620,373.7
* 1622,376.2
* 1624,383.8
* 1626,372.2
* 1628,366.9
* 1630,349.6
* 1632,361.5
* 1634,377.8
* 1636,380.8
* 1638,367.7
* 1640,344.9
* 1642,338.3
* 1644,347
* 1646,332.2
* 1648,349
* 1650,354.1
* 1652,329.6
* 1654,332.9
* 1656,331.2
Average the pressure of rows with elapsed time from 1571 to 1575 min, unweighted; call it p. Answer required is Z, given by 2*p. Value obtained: 778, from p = 389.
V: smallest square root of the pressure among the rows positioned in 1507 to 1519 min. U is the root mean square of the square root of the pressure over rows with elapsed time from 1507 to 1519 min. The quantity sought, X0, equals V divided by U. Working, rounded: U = 20.3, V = 19.9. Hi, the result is 0.983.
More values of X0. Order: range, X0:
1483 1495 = 0.989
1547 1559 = 0.788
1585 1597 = 0.976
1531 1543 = 0.993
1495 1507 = 0.985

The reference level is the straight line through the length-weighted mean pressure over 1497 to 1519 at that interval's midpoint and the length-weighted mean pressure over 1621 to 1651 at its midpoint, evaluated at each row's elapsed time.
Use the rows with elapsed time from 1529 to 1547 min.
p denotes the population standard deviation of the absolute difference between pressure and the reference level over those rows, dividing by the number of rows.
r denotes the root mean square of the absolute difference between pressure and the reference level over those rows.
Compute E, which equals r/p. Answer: 1.86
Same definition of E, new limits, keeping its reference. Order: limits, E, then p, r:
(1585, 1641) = 1.55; 9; 14.0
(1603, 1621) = 1.59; 6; 8.9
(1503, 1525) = 1.96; 7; 13.9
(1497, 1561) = 1.18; 41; 48.1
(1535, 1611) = 1.17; 41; 47.3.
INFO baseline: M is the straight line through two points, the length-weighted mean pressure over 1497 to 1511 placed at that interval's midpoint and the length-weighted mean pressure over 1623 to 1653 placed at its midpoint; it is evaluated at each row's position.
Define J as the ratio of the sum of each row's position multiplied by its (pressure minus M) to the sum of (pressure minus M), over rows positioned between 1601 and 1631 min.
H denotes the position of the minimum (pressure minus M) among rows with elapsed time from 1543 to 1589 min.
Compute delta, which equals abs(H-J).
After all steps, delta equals 57.9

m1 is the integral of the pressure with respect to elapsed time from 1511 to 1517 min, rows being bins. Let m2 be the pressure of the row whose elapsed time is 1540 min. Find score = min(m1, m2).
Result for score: 398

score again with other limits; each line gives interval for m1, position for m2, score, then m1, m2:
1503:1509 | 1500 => 406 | 2441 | 405.8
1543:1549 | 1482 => 405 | 2438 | 404.6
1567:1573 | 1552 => 416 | 2328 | 415.9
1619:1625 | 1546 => 409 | 2267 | 409.2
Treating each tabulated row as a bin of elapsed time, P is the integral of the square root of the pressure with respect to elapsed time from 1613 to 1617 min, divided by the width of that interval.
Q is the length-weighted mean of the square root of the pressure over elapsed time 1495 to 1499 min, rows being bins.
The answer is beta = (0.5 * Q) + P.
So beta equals 29.4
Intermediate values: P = 19.35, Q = 20.2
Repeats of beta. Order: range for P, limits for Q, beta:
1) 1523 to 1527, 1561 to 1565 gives 29.5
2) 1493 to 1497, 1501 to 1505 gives 30.5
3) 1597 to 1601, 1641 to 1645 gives 28.6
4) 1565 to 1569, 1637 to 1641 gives 29.0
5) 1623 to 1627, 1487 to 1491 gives 29.8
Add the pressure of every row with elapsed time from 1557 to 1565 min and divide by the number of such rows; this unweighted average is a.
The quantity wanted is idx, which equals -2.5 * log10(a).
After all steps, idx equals -6.10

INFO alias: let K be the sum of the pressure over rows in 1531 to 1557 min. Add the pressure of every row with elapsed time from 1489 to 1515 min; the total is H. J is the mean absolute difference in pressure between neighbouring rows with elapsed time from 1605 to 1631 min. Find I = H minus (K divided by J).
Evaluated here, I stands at 4810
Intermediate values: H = 5321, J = 10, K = 5100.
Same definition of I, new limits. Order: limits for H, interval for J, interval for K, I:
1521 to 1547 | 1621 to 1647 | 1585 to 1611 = 4877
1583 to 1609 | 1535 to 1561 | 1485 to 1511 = 4758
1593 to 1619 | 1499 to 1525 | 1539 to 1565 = 4590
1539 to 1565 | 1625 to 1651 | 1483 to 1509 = 4125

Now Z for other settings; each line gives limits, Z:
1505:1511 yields 818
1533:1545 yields 805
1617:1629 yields 752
